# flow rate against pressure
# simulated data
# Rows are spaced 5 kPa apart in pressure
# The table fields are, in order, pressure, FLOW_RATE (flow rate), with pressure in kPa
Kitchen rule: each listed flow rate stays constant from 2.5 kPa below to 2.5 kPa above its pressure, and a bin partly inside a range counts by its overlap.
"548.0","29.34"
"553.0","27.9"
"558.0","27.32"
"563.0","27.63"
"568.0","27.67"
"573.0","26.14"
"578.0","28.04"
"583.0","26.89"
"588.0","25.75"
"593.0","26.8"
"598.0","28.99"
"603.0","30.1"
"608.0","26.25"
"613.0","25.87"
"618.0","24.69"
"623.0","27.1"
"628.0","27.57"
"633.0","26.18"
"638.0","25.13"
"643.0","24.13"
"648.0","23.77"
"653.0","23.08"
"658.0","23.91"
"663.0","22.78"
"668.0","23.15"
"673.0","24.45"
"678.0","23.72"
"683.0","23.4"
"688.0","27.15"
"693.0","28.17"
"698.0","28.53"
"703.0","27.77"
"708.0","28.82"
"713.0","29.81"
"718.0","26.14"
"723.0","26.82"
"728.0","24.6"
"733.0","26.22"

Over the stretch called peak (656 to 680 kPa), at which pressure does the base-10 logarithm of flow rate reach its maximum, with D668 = 673.0 kPa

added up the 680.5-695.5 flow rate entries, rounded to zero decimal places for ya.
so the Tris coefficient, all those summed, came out 79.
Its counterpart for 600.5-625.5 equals 134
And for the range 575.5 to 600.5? 136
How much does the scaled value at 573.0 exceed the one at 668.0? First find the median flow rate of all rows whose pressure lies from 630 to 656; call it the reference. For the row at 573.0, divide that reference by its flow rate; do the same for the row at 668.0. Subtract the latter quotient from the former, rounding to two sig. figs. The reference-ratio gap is -0.12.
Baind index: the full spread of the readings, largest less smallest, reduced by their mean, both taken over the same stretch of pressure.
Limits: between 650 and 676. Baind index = -21.8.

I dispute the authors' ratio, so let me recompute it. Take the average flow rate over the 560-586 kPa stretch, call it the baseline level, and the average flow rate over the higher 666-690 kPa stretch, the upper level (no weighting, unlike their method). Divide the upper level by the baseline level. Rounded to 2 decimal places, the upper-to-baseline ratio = 0.89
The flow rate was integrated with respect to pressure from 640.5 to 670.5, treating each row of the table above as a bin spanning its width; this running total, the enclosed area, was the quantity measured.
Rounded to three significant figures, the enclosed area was 704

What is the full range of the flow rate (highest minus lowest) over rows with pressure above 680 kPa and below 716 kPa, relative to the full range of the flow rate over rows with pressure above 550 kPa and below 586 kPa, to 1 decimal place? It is 3.4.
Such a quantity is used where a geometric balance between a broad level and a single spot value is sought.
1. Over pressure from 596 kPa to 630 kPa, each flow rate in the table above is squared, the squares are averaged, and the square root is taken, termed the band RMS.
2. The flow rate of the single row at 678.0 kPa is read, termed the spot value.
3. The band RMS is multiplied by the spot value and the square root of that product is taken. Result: 25.4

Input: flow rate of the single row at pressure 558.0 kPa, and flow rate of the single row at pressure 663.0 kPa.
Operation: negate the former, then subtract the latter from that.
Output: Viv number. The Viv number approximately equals -50.1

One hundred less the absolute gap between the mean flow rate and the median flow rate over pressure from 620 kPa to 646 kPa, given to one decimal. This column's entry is 99.8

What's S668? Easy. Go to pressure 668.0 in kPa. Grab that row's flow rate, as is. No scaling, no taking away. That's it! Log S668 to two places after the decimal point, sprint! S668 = 23.15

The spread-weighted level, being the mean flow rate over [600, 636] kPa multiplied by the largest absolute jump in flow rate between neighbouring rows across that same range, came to 103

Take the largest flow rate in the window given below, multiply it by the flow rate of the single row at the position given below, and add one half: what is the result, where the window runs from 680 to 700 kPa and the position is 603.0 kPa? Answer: 859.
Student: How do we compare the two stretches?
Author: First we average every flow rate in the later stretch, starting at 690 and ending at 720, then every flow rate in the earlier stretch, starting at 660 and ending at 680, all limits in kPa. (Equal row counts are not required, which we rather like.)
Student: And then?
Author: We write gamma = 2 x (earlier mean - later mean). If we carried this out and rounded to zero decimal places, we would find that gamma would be -9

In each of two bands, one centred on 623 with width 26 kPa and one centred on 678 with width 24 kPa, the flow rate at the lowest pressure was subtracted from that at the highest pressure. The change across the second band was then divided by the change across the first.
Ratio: 12.9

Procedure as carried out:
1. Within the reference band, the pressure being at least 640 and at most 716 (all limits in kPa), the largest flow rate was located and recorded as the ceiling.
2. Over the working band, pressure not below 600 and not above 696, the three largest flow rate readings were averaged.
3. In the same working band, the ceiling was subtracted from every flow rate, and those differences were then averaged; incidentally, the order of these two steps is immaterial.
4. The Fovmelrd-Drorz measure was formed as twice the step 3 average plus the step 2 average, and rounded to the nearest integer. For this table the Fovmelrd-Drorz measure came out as 20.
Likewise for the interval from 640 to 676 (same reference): 12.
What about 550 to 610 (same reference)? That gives 24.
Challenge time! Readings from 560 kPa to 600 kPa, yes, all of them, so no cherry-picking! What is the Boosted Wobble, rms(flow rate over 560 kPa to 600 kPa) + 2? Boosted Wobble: 29.3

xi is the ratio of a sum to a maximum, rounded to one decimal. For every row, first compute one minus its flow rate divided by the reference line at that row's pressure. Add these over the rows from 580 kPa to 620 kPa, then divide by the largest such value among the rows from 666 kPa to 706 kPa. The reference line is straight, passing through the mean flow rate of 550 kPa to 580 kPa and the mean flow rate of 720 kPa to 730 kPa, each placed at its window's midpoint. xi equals 0.4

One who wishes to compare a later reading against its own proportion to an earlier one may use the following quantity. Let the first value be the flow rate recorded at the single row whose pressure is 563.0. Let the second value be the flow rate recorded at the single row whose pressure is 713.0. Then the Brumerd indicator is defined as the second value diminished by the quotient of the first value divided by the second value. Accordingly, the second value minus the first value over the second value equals 28.9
